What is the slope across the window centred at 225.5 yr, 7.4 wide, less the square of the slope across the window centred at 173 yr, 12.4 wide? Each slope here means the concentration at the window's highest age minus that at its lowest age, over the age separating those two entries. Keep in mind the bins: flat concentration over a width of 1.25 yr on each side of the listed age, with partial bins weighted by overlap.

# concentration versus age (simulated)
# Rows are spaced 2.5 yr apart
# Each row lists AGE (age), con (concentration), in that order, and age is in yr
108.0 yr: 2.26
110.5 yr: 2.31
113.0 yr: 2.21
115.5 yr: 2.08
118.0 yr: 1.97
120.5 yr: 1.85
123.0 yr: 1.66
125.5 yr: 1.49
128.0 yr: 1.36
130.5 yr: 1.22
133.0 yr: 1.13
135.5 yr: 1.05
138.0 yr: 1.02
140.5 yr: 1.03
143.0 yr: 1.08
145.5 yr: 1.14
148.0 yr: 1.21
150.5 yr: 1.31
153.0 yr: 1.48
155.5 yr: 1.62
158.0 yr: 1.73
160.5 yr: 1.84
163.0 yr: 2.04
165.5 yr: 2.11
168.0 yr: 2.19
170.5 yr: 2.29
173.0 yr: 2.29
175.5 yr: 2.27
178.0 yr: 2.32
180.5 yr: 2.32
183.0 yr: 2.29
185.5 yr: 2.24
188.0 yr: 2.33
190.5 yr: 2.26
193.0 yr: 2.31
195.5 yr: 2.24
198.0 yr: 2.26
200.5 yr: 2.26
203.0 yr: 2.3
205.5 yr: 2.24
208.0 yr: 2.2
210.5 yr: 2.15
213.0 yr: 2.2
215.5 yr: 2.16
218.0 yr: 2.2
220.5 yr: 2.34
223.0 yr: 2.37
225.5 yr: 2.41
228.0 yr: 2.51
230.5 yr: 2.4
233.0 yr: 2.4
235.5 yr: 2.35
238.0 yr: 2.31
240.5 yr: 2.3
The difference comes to 0.028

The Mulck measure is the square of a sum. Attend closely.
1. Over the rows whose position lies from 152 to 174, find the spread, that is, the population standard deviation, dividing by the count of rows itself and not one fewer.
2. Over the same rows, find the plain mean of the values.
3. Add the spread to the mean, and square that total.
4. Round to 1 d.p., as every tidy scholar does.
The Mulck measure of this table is 5.0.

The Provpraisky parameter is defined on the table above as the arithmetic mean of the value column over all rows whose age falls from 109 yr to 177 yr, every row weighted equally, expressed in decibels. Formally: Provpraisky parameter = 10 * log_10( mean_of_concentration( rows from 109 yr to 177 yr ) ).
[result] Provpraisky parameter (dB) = 2.2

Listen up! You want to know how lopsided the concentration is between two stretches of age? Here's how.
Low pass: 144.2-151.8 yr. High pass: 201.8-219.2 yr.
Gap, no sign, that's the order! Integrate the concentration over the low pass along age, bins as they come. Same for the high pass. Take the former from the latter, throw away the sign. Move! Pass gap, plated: 29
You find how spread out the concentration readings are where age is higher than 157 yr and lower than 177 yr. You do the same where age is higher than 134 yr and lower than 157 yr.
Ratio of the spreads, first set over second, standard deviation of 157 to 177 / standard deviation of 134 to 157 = 0.99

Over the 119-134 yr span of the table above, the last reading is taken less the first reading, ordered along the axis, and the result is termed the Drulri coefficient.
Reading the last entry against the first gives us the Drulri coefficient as -0.72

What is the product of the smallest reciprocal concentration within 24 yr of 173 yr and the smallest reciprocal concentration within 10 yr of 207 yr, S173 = 0.19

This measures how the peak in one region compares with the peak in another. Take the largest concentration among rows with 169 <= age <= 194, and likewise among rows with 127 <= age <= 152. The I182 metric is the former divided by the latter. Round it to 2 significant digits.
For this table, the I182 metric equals 1.7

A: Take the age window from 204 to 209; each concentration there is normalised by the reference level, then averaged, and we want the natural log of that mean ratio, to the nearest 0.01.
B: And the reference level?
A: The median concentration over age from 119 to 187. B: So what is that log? 0.29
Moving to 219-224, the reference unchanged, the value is 0.35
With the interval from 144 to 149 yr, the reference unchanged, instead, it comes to -0.35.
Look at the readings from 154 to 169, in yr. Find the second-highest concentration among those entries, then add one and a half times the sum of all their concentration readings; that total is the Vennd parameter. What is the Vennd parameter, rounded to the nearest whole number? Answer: 19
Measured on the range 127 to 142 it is 11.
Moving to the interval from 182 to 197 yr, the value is 23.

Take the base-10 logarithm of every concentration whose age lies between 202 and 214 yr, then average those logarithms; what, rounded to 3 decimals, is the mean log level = 0.346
